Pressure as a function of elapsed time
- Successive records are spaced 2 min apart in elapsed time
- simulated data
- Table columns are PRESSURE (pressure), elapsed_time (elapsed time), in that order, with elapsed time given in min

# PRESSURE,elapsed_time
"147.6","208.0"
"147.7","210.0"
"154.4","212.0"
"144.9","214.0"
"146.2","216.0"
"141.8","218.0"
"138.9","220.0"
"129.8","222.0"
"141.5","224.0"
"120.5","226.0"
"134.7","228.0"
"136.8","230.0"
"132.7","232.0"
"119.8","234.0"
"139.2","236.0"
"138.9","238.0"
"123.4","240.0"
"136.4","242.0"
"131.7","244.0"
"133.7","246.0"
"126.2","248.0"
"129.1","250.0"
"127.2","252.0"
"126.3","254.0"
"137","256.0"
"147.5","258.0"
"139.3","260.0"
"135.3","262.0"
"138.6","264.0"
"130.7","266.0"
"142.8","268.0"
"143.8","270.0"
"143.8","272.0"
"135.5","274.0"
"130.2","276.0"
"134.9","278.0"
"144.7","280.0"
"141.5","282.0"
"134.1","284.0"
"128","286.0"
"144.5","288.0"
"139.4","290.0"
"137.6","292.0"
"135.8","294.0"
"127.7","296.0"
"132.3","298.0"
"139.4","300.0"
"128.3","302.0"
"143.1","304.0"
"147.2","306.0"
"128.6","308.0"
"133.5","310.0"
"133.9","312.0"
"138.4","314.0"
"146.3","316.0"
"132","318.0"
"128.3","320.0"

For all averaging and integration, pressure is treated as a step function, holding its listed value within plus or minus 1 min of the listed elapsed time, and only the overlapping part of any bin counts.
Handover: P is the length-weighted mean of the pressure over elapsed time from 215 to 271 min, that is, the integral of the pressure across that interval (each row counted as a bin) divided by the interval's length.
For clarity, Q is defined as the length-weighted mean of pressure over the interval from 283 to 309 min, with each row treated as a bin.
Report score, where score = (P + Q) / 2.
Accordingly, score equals 135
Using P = 135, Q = 135.8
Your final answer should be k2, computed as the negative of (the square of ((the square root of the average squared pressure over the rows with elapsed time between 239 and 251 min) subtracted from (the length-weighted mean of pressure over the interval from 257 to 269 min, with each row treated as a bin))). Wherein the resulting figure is -79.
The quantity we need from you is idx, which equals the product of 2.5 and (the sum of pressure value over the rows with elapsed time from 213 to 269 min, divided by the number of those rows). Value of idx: 337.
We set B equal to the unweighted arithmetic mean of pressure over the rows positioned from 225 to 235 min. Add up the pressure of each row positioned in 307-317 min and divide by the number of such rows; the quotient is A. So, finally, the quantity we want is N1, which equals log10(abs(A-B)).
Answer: 0.86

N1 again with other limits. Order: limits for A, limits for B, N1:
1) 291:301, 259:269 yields 0.44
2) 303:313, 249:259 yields 0.58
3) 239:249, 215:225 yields 0.97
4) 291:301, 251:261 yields -0.05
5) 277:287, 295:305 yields 0.39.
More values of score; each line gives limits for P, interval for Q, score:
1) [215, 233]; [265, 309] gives 136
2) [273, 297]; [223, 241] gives 134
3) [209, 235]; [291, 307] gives 137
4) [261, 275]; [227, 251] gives 135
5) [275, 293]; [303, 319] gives 138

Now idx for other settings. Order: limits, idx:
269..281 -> 347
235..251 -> 331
